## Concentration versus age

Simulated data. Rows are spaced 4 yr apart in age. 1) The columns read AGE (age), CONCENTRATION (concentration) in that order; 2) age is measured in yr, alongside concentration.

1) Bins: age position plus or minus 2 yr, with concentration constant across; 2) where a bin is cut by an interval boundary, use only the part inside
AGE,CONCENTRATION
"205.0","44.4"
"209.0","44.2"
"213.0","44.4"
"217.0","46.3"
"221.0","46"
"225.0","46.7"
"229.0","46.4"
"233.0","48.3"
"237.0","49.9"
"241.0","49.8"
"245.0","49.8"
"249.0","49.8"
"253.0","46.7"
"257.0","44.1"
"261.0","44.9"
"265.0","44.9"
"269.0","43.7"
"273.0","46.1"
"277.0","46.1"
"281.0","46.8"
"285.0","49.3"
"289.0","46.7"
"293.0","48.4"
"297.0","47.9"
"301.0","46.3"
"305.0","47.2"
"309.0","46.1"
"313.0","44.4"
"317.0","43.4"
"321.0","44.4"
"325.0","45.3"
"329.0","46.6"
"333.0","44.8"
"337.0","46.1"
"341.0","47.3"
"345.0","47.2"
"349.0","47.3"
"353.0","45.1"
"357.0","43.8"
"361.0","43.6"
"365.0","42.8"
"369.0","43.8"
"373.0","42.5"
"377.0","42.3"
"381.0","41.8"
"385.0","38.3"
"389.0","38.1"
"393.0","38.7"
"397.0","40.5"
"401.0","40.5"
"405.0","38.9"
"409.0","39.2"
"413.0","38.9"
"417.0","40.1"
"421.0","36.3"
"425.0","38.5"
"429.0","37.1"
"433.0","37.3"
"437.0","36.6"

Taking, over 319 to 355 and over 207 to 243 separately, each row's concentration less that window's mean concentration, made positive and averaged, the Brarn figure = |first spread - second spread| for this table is 0.64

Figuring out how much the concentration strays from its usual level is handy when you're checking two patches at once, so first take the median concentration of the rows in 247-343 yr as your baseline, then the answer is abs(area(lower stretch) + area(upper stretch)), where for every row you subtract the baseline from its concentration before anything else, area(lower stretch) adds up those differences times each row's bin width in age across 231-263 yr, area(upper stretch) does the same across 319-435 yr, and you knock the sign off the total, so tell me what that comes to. 421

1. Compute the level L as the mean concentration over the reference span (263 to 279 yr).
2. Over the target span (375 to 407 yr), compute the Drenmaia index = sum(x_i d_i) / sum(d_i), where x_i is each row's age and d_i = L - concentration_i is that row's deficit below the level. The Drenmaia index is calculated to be 392.1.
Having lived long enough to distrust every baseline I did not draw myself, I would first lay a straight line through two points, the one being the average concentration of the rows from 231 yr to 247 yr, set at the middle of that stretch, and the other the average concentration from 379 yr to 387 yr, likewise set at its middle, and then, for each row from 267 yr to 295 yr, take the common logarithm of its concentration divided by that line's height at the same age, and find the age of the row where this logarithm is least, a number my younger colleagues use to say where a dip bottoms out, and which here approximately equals 269.0 yr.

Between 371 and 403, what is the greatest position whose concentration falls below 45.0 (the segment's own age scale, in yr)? 401.0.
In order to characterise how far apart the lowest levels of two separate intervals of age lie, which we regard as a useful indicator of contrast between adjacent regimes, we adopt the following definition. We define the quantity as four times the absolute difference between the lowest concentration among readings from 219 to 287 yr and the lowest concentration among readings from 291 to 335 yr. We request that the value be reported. 1.2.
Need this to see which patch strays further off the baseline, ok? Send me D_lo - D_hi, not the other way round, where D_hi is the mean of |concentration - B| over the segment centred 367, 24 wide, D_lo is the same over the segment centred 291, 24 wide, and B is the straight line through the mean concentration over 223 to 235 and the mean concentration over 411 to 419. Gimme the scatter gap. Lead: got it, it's 1.3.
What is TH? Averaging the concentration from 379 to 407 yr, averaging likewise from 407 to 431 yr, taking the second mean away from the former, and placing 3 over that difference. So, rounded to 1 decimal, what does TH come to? 2.5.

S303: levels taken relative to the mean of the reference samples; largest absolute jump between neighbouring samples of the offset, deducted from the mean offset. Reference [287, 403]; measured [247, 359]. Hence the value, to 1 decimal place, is -1.2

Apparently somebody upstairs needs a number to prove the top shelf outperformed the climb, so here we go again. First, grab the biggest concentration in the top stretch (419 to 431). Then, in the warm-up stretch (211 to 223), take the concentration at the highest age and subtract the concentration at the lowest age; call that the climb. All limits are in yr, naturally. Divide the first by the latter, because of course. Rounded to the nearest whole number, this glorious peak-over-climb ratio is 24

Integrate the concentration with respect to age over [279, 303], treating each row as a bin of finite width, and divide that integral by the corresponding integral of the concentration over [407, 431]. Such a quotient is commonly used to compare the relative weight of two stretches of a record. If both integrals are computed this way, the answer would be 1.24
